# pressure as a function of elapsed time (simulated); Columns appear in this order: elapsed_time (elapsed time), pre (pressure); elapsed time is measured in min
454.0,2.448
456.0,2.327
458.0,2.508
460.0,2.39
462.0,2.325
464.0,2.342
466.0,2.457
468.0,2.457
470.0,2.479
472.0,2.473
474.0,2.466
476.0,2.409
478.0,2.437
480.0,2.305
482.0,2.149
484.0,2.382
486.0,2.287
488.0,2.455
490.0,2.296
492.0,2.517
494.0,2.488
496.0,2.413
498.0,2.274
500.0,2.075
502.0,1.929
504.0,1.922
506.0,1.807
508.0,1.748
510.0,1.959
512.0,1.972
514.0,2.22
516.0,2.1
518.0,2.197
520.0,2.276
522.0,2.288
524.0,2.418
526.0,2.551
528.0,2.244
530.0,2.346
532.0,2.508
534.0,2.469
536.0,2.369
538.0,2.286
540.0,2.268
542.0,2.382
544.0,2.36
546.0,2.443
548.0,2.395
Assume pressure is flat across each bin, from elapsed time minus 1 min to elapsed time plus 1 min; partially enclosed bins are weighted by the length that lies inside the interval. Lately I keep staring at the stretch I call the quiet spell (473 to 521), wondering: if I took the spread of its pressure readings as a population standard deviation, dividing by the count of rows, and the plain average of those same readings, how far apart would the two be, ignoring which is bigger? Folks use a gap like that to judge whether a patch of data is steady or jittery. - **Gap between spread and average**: 1.99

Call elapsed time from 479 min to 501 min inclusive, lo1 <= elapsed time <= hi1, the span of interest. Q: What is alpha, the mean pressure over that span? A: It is 2.33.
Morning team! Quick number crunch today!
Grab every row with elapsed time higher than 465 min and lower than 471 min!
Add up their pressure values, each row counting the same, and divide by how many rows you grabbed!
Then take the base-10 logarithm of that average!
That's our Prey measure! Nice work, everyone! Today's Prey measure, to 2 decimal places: 0.39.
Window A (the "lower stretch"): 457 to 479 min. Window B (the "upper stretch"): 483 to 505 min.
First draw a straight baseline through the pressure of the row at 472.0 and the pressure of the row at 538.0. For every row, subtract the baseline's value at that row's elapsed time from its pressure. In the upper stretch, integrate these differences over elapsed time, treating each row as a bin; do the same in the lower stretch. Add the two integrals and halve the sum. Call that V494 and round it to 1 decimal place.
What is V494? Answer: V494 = -2.1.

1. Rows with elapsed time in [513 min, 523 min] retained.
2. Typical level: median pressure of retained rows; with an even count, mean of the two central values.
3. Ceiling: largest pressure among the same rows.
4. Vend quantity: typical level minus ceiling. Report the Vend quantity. -0.07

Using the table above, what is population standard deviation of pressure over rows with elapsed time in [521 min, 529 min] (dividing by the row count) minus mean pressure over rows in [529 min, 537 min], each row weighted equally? -2.30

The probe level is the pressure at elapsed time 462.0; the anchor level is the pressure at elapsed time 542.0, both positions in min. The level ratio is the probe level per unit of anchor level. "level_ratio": 0.98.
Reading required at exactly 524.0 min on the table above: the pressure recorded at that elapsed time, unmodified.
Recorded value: 2.418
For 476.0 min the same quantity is 2.409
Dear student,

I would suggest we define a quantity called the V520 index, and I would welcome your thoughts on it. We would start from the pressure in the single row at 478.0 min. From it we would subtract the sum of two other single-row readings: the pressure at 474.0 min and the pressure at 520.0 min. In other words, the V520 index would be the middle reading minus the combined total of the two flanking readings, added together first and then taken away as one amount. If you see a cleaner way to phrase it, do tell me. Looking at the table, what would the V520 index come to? -2.3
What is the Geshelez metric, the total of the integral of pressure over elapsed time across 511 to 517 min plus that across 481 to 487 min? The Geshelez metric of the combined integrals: 26.2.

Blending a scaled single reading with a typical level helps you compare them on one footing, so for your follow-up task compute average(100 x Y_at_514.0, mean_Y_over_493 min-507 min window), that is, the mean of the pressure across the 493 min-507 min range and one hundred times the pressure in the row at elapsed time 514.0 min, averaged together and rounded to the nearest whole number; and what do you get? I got 112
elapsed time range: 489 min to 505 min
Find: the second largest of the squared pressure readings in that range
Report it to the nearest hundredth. 6.19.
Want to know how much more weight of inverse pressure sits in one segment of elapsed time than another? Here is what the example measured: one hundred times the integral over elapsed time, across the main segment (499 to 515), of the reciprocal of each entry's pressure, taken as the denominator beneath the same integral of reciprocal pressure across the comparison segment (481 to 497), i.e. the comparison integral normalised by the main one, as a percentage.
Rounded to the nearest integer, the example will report 82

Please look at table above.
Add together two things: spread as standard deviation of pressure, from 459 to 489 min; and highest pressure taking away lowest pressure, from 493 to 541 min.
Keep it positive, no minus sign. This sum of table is 0.9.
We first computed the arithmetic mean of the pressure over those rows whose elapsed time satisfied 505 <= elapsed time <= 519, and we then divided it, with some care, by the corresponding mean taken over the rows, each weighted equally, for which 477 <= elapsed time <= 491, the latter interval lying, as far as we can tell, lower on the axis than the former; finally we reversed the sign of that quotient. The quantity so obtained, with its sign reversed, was -0.86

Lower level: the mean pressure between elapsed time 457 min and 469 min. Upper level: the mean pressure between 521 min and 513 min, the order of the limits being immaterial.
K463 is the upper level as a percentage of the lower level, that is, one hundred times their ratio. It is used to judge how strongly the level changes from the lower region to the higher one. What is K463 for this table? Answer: 91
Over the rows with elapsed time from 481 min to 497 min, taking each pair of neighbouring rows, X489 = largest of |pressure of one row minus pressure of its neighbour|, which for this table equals 0.23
